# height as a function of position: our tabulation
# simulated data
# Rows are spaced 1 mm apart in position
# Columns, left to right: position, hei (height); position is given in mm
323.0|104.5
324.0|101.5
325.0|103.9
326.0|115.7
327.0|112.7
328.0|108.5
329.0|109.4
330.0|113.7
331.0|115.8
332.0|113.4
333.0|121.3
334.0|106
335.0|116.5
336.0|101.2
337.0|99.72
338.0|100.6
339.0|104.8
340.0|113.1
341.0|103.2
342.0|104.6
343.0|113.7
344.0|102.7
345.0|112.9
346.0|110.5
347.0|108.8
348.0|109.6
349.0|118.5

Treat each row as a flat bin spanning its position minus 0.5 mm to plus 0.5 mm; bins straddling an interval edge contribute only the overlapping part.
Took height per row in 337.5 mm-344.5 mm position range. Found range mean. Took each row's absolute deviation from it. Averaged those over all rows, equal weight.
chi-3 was 4.17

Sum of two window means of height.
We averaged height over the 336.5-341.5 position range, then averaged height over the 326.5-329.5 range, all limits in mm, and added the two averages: 214.5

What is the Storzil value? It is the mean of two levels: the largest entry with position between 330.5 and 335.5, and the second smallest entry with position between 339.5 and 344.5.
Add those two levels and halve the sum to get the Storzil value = 112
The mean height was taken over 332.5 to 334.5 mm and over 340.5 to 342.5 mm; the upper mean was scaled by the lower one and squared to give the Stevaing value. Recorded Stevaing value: 0.84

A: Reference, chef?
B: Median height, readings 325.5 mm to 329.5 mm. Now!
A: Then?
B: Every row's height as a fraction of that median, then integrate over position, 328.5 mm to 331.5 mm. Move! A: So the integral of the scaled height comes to 3.05 mm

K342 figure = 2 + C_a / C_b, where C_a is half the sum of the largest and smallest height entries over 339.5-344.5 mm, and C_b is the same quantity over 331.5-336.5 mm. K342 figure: 2.97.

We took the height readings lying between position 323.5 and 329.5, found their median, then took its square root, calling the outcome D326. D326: 10.4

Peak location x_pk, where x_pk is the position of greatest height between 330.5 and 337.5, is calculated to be 333.0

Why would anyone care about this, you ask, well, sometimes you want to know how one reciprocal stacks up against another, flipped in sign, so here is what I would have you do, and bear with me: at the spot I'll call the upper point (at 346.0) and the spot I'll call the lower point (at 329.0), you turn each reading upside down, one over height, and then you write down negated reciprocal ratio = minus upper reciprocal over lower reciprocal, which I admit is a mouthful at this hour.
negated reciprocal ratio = -0.99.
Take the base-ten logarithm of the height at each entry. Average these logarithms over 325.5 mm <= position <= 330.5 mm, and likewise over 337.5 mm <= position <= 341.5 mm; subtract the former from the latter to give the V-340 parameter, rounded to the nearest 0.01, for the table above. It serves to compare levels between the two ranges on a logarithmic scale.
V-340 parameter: -0.03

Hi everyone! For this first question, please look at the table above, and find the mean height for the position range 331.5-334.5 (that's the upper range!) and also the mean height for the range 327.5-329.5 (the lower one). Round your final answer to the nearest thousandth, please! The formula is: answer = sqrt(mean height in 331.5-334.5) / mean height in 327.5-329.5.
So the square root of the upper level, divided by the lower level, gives 0.098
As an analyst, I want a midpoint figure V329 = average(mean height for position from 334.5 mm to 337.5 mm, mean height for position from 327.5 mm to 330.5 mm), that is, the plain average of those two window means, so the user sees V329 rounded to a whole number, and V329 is 108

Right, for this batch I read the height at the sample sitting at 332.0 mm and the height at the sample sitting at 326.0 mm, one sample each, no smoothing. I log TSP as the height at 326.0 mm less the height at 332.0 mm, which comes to 2.3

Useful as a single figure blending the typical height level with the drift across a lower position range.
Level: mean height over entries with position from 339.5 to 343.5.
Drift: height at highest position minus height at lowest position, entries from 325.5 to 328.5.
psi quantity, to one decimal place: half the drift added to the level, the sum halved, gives 52.5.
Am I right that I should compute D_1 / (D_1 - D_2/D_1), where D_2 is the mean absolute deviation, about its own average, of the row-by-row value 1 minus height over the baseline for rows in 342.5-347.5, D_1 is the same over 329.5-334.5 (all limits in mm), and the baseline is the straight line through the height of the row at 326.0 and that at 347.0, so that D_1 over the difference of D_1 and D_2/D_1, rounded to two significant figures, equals -0.038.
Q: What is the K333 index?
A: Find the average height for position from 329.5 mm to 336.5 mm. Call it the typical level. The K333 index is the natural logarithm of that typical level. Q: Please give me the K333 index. 4.72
